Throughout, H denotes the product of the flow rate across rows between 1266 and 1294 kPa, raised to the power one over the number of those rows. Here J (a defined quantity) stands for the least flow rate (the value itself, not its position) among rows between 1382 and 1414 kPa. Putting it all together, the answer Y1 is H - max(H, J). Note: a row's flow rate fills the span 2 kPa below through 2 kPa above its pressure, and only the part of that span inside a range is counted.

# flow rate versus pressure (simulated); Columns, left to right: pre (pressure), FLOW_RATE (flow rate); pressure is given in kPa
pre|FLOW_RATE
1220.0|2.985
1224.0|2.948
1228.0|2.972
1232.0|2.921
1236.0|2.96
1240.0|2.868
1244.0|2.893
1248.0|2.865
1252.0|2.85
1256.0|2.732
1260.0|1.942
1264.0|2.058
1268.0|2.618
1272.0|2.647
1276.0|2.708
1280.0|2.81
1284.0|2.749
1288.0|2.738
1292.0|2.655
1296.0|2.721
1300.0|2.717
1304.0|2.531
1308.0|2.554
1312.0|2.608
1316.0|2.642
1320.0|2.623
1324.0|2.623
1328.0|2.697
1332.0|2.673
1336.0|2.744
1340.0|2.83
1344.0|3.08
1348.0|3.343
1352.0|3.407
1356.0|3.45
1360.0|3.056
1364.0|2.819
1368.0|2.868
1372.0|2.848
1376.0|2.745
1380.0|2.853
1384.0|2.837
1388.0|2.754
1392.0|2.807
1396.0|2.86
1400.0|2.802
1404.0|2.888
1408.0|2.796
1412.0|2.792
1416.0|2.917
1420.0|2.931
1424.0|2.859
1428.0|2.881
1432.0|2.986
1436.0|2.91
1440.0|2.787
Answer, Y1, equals -0.051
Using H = 2.70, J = 2.754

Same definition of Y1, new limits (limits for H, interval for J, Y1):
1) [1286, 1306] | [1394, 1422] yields -0.121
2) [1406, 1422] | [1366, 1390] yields 0.000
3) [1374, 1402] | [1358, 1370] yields -0.011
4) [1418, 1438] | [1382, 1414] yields 0.000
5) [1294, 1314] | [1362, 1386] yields -0.120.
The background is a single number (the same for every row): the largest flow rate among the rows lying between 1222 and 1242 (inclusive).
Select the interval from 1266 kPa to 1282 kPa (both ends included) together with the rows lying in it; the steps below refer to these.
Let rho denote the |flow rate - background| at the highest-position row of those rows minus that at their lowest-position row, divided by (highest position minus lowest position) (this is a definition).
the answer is -0.016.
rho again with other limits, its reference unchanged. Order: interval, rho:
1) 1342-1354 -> 0.041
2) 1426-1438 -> -0.004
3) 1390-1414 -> 0.001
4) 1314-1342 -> -0.008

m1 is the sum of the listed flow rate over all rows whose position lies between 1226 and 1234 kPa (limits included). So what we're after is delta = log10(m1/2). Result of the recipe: 0.5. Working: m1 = 5.9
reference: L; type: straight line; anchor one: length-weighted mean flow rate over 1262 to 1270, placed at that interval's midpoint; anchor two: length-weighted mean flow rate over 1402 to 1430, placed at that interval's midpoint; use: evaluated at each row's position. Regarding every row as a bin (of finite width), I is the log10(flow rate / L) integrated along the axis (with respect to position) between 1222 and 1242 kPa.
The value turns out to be 2.4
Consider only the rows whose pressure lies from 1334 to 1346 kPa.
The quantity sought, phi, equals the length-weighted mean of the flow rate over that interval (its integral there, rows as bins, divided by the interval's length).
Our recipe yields 2.88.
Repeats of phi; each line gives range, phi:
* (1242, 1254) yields 2.87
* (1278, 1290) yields 2.77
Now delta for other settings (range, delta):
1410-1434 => 0.9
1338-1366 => 1.0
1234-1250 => 0.8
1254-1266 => 0.5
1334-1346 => 0.6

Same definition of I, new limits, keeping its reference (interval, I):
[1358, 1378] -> 0.5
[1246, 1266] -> 0.6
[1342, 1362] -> 1.8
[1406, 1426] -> 0.0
